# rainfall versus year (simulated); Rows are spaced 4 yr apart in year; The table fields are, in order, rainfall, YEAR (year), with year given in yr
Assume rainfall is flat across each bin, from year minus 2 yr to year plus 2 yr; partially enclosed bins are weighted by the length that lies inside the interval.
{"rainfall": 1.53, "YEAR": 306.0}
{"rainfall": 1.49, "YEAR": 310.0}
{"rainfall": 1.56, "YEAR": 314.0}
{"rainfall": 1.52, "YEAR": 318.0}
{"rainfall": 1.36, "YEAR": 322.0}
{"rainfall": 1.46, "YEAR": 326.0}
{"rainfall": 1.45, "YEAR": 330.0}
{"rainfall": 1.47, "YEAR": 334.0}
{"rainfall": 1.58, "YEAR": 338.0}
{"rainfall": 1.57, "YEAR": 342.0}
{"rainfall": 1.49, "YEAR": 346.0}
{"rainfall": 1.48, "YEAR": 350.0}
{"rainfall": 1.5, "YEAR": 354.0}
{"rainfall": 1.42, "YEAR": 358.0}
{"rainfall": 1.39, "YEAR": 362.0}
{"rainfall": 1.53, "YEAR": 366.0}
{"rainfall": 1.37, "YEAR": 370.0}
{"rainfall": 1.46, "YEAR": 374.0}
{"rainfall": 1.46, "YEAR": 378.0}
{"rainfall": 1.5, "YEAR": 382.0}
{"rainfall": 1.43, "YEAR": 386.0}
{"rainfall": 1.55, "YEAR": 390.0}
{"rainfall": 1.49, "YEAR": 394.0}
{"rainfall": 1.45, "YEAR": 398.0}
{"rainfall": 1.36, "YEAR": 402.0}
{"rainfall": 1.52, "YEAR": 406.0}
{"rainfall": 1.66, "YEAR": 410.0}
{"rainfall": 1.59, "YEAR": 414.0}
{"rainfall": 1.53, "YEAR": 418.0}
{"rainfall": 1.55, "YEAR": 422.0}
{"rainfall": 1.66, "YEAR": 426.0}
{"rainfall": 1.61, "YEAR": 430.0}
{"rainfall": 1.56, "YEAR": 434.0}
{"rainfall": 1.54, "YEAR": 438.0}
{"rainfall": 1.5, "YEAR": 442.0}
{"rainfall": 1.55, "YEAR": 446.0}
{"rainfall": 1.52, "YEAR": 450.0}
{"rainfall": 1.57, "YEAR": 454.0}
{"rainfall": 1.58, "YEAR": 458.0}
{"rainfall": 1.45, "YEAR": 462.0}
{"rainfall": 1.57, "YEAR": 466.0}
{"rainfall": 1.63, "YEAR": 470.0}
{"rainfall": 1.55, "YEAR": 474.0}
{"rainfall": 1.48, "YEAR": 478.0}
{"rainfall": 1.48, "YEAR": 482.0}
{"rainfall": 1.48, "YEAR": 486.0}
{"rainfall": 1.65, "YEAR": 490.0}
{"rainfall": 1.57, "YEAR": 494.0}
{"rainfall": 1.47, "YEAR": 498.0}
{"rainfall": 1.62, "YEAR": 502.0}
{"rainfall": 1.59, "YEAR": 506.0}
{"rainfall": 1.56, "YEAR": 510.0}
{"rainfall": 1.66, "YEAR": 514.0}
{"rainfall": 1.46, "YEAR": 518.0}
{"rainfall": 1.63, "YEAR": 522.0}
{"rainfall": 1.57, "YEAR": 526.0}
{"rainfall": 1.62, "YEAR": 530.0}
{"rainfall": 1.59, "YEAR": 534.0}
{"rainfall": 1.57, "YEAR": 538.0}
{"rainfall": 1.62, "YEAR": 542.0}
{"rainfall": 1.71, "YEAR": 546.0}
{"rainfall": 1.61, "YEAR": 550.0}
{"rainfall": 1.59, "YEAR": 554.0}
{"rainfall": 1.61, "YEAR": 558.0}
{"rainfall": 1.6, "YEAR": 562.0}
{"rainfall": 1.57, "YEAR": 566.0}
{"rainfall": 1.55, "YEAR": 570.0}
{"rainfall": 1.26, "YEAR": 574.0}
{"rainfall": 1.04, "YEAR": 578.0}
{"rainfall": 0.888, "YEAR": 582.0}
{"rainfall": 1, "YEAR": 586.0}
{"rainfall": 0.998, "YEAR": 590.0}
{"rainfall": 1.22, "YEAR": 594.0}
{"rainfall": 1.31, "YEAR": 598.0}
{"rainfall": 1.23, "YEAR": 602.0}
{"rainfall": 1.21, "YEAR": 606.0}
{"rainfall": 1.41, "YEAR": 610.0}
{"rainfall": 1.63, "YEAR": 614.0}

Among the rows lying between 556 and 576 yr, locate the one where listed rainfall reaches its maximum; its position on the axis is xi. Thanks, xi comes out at 558.0 yr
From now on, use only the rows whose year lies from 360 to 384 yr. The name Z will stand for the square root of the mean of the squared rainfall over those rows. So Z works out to 1.45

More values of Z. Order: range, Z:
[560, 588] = 1.30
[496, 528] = 1.57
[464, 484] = 1.54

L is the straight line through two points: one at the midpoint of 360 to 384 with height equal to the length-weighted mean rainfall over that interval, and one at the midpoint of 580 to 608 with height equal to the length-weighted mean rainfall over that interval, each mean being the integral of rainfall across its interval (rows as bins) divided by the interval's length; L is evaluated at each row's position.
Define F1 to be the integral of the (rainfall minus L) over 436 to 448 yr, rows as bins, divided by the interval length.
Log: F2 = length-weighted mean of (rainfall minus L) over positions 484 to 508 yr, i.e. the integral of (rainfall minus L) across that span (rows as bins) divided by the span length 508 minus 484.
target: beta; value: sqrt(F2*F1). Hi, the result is 0.23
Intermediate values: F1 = 0.18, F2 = 0.30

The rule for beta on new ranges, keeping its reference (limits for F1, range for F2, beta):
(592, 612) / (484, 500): 0.21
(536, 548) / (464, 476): 0.35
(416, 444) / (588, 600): 0.10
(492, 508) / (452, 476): 0.27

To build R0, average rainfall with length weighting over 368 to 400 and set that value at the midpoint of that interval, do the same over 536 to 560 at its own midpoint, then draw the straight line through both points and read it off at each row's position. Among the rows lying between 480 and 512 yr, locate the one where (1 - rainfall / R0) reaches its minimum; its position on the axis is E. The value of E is 490.0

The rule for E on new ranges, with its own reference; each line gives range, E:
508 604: 546.0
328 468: 410.0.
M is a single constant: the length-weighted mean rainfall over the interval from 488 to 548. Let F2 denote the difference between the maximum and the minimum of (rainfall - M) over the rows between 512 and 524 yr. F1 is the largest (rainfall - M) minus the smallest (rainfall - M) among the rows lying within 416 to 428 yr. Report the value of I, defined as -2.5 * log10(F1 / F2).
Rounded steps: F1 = 0.13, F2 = 0.200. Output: 0.5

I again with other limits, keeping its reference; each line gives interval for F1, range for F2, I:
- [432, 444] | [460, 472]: 1.2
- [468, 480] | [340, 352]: -0.6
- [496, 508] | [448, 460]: -1.0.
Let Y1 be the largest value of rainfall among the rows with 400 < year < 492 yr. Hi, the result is 1.66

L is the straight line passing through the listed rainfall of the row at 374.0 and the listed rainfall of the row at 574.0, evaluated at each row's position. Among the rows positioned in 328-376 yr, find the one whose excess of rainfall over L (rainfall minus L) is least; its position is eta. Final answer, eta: 370.0 yr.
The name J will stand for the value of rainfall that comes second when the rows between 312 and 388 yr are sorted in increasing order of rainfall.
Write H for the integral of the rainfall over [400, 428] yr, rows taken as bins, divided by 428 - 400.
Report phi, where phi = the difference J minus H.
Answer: -0.18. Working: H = 1.55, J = 1.37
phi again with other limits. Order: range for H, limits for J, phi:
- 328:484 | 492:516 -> 0.05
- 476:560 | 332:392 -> -0.19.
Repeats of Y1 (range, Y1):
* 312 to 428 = 1.66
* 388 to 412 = 1.66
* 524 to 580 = 1.71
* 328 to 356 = 1.58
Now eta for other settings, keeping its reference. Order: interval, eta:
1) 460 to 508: 462.0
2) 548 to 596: 582.0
